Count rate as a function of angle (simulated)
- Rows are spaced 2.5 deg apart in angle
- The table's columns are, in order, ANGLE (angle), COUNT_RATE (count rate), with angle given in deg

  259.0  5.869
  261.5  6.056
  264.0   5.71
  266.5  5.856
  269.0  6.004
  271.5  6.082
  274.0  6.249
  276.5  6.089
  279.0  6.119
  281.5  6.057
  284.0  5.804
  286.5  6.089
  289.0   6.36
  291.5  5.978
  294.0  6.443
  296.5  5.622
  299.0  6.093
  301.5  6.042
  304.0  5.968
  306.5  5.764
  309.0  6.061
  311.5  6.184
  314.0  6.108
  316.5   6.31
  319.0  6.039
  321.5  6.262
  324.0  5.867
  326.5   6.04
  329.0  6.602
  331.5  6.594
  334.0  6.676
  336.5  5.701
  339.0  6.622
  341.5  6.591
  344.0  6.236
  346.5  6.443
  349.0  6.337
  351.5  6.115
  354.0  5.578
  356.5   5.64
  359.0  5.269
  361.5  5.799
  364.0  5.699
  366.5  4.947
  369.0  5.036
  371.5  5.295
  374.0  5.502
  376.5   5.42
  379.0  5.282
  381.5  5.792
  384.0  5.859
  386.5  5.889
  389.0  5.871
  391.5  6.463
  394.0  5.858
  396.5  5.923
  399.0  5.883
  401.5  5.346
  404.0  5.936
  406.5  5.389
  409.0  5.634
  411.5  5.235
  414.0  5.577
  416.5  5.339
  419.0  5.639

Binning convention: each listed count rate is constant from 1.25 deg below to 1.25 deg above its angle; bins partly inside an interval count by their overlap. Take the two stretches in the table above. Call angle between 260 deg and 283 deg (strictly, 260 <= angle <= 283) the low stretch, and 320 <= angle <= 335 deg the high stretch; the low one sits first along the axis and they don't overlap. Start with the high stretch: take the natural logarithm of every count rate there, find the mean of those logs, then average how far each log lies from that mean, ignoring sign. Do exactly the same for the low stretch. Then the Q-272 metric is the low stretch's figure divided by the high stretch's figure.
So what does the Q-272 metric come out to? 0.4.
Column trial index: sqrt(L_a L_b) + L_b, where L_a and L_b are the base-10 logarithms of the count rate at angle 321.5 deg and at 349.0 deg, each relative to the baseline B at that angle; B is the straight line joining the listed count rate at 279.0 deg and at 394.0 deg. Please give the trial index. 0.048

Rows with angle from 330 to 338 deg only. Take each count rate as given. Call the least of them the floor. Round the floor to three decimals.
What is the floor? 5.701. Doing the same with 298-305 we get 5.968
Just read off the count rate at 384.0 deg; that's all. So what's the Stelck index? 5.859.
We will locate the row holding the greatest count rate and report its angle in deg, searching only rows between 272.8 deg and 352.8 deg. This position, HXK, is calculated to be 334.0 deg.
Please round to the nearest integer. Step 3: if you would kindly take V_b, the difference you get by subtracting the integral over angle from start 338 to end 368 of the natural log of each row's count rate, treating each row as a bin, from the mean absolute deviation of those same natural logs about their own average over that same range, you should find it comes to -53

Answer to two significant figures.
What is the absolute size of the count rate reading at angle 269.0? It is 6.0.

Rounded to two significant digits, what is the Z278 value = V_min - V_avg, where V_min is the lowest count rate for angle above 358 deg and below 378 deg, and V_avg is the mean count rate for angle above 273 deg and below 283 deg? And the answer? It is -1.2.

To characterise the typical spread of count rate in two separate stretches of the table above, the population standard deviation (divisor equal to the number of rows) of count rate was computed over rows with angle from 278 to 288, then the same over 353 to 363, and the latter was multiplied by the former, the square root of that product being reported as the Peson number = 0.16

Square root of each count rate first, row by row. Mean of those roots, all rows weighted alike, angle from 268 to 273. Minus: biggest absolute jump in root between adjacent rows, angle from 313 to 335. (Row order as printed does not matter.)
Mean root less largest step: 2.35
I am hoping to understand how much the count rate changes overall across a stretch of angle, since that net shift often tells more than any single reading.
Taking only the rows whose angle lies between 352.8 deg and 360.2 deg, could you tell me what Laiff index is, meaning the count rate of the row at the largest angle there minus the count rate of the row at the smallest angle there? -0.3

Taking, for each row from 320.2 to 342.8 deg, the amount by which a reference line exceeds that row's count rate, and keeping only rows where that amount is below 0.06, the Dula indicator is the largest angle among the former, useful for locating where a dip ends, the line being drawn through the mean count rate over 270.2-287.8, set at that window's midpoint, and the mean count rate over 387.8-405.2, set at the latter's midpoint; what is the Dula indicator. 341.5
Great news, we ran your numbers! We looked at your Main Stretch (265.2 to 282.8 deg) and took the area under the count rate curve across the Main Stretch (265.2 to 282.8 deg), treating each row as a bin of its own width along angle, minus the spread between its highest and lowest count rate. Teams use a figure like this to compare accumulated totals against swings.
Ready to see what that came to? 106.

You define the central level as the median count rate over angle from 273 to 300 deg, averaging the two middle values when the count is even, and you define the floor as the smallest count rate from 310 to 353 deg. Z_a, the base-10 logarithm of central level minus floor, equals -0.41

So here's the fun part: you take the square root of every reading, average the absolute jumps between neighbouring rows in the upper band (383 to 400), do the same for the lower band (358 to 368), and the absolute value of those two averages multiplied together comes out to 0.0045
